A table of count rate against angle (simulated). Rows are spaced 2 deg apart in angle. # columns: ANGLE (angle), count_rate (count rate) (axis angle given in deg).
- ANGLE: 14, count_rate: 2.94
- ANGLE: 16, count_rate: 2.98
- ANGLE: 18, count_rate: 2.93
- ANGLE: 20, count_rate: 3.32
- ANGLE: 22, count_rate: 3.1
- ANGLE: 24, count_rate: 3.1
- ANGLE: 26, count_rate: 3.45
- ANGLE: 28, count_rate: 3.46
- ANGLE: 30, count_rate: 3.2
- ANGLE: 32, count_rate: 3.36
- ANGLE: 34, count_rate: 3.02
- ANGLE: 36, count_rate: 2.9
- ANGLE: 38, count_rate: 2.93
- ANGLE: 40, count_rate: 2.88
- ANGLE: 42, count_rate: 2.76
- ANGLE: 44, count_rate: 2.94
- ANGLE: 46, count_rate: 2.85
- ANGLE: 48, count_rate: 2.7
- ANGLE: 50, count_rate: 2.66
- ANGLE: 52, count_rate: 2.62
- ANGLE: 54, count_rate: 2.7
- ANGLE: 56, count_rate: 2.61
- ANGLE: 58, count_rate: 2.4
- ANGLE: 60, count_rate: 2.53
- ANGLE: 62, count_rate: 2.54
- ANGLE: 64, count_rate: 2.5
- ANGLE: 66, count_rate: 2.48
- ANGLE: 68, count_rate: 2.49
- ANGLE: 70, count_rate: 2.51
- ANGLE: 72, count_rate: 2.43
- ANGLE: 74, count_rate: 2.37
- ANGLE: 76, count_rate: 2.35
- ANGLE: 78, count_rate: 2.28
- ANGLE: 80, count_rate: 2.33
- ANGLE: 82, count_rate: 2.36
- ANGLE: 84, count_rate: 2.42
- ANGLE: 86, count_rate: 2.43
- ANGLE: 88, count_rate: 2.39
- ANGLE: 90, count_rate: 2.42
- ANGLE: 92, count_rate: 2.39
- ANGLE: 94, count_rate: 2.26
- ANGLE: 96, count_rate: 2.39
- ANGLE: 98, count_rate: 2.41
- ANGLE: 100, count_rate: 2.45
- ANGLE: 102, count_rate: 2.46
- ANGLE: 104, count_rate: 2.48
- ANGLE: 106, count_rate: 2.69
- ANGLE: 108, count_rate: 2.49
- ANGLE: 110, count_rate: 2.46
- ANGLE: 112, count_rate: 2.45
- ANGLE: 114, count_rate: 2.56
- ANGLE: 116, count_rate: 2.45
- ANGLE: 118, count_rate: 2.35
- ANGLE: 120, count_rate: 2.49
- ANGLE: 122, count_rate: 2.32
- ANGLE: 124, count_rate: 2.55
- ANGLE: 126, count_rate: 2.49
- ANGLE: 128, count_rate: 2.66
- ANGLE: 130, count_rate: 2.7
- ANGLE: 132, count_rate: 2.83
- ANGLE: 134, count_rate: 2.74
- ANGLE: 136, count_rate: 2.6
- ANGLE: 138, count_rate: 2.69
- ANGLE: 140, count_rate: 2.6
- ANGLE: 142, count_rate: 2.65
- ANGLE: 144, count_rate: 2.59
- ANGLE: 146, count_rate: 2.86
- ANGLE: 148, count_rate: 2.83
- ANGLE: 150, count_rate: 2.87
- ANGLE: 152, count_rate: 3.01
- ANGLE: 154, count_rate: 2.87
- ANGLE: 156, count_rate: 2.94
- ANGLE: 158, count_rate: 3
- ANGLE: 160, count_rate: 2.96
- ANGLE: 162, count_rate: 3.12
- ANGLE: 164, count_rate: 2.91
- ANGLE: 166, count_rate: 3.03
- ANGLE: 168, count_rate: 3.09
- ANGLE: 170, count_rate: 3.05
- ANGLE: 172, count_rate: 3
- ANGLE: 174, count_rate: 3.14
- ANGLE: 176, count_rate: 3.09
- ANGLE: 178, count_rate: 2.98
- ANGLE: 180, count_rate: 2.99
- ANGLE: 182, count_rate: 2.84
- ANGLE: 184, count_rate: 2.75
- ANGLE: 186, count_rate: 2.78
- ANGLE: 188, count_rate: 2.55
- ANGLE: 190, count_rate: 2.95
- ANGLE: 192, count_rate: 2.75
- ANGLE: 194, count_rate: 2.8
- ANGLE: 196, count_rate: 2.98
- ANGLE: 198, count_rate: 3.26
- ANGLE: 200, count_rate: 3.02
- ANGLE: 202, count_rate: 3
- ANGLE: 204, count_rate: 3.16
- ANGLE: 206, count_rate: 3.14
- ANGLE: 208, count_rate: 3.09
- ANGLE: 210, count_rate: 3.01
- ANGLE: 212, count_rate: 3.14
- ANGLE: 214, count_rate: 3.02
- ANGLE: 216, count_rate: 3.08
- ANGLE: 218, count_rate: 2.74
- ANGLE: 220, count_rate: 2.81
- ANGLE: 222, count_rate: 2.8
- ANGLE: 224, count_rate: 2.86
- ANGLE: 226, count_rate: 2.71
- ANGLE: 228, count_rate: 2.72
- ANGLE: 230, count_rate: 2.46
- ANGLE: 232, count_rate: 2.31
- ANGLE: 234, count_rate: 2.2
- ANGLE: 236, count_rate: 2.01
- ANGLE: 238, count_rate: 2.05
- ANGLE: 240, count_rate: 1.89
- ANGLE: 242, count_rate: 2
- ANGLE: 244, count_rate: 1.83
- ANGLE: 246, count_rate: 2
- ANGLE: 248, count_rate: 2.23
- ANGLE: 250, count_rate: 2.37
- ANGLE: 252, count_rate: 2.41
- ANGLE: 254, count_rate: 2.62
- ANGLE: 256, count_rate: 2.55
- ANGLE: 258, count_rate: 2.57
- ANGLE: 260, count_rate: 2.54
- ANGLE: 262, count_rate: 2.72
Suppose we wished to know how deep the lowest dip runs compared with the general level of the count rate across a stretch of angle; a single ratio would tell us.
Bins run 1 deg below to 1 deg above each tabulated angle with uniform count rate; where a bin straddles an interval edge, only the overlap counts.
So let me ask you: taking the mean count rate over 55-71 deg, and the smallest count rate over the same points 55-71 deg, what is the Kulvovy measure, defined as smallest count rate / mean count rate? 0.957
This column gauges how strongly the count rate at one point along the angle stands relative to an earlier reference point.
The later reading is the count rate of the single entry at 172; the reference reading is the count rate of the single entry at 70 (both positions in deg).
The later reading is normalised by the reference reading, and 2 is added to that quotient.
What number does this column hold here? 3.20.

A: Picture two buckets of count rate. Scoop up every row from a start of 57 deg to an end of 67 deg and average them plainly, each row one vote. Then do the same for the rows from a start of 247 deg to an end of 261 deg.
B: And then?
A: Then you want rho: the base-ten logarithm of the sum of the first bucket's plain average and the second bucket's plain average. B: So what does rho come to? 0.70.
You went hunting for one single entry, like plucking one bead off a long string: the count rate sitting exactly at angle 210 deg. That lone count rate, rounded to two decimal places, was 3.01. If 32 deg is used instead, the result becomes 3.36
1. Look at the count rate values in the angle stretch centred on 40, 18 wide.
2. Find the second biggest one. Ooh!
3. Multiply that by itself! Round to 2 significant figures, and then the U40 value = 9.1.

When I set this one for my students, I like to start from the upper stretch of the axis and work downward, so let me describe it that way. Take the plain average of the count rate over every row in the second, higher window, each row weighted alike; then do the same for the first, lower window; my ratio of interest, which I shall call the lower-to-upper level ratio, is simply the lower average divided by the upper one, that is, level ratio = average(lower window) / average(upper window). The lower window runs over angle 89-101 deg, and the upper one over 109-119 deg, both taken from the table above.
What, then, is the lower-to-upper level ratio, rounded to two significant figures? 0.97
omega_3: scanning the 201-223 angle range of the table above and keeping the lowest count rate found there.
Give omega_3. 2.74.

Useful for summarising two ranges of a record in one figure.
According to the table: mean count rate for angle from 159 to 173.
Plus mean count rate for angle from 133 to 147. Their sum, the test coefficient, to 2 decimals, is 5.70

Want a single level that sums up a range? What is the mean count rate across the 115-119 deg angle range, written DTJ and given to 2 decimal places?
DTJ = 2.40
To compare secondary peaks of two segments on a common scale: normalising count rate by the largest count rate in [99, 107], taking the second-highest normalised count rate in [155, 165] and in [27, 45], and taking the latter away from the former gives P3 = -0.13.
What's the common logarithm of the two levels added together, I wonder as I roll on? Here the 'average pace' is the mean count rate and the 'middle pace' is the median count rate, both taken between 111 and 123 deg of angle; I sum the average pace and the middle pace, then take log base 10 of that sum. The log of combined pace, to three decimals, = 0.689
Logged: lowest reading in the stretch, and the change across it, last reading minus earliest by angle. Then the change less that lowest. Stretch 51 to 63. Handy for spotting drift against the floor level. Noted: -2.5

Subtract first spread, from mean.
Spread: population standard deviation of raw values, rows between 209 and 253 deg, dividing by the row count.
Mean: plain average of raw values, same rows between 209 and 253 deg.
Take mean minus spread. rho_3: 2.1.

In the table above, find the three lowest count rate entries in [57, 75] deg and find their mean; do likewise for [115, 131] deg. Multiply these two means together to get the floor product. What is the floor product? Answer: 5.7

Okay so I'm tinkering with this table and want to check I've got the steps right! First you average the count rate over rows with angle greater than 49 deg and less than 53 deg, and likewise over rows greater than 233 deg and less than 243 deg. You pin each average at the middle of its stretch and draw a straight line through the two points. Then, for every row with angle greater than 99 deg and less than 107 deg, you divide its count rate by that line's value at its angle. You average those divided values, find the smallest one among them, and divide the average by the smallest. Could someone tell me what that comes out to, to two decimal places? 1.03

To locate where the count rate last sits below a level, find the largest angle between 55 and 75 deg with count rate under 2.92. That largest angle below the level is 74 deg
